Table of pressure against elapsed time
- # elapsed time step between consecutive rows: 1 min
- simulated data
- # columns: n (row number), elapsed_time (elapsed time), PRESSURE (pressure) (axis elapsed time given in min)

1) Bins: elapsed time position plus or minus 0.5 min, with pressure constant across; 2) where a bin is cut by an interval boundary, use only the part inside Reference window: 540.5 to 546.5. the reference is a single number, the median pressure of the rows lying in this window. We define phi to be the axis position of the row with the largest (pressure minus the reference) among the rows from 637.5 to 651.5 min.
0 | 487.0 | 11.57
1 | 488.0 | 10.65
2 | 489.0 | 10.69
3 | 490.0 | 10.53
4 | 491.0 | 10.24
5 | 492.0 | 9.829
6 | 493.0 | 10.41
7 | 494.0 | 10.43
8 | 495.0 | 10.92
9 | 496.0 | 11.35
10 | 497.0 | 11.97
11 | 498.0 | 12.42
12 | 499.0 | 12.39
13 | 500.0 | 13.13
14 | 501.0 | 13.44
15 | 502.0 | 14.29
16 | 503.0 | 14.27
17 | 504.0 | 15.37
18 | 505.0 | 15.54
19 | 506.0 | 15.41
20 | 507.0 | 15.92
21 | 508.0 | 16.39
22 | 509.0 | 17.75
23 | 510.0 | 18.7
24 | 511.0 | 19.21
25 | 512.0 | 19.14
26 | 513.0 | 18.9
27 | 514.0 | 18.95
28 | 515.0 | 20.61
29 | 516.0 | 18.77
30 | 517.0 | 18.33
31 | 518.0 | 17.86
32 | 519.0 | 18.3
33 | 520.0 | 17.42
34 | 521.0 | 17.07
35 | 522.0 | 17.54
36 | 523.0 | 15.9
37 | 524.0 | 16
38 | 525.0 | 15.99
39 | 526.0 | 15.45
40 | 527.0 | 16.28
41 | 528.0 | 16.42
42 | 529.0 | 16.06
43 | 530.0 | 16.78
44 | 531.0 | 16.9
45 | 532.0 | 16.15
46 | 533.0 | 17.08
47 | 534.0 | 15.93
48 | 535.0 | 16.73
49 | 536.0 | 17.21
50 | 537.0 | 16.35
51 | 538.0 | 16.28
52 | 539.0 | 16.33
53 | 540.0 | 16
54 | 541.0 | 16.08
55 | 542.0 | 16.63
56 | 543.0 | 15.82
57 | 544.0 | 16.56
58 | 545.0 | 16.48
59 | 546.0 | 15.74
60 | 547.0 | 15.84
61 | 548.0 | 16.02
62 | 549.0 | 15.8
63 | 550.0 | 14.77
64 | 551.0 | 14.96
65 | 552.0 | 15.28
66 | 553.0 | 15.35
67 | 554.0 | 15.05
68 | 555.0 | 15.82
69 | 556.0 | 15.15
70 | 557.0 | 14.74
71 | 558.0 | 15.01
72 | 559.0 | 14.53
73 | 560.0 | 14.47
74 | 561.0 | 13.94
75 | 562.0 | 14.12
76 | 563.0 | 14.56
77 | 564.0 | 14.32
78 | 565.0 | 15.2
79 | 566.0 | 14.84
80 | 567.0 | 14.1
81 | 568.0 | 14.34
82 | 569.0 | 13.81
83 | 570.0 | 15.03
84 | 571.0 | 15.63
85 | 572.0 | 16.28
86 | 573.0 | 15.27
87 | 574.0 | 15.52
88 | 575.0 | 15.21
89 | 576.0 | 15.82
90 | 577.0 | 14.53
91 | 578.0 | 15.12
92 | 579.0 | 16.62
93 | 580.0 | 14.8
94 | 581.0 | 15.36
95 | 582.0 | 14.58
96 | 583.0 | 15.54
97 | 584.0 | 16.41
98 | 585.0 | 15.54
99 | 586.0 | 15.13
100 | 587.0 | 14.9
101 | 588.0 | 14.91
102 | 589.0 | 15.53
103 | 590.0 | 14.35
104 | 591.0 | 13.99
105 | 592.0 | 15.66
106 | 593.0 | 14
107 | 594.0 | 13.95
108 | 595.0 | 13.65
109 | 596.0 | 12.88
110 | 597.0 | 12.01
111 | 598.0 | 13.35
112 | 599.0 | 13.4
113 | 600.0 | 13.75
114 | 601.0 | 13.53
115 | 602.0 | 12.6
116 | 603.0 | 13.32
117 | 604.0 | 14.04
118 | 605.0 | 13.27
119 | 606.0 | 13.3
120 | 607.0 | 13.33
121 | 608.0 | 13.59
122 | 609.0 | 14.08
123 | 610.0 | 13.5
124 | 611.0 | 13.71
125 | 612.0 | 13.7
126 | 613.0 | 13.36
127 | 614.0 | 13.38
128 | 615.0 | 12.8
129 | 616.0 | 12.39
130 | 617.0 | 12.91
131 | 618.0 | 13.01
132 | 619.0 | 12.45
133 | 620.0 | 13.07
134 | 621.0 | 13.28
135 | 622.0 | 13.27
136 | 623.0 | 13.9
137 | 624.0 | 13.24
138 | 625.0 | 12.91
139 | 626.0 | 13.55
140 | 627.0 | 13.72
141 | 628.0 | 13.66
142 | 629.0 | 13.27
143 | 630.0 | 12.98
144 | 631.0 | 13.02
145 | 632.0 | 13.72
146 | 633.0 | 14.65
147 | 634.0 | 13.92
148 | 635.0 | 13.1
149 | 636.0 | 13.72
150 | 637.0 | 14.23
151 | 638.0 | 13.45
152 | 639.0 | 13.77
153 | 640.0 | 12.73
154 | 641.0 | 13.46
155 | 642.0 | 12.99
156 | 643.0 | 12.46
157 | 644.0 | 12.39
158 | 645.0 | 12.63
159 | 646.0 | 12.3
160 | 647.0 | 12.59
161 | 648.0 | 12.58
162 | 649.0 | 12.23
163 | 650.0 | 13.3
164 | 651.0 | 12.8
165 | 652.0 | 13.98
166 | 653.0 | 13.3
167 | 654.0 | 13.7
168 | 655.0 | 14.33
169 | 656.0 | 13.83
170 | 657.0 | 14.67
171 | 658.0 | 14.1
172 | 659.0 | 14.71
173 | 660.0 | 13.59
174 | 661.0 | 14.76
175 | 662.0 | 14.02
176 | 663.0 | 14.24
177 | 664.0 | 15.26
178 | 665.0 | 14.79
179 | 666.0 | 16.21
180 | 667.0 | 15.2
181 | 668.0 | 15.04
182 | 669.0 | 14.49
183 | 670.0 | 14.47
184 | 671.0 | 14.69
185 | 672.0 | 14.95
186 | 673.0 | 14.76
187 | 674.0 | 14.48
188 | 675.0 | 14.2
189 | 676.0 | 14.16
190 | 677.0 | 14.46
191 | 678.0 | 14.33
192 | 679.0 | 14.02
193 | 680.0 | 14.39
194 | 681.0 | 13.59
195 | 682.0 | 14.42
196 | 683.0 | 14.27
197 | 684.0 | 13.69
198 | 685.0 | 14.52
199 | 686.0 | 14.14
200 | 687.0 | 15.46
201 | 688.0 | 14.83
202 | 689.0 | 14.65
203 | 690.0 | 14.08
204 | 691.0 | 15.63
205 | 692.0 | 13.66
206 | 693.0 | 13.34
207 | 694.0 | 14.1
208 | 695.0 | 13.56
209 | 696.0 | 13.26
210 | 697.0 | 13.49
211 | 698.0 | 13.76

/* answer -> 639.0 min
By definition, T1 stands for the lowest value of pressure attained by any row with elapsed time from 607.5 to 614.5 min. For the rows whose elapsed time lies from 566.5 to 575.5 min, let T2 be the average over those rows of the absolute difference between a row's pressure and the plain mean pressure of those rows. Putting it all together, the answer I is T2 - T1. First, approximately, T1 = 13.36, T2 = 0.63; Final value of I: -12.7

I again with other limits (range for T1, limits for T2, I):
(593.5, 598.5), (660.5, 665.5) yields -11.6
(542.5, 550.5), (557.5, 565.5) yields -14.5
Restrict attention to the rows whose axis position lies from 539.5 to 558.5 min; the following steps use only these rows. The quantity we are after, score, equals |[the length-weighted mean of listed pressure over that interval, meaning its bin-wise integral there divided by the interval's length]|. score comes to 15.6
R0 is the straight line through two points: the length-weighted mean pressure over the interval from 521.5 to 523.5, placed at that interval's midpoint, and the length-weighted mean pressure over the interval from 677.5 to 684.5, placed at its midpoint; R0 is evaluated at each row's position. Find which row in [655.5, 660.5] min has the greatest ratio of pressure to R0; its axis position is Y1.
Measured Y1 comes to 659.0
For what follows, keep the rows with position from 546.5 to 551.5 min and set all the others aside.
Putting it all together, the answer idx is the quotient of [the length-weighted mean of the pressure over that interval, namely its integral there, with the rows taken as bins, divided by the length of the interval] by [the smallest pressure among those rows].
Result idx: 1.05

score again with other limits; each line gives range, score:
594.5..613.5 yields 13.4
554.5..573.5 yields 14.8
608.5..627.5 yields 13.3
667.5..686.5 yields 14.4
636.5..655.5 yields 13.1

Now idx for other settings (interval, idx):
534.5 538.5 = 1.02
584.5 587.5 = 1.02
